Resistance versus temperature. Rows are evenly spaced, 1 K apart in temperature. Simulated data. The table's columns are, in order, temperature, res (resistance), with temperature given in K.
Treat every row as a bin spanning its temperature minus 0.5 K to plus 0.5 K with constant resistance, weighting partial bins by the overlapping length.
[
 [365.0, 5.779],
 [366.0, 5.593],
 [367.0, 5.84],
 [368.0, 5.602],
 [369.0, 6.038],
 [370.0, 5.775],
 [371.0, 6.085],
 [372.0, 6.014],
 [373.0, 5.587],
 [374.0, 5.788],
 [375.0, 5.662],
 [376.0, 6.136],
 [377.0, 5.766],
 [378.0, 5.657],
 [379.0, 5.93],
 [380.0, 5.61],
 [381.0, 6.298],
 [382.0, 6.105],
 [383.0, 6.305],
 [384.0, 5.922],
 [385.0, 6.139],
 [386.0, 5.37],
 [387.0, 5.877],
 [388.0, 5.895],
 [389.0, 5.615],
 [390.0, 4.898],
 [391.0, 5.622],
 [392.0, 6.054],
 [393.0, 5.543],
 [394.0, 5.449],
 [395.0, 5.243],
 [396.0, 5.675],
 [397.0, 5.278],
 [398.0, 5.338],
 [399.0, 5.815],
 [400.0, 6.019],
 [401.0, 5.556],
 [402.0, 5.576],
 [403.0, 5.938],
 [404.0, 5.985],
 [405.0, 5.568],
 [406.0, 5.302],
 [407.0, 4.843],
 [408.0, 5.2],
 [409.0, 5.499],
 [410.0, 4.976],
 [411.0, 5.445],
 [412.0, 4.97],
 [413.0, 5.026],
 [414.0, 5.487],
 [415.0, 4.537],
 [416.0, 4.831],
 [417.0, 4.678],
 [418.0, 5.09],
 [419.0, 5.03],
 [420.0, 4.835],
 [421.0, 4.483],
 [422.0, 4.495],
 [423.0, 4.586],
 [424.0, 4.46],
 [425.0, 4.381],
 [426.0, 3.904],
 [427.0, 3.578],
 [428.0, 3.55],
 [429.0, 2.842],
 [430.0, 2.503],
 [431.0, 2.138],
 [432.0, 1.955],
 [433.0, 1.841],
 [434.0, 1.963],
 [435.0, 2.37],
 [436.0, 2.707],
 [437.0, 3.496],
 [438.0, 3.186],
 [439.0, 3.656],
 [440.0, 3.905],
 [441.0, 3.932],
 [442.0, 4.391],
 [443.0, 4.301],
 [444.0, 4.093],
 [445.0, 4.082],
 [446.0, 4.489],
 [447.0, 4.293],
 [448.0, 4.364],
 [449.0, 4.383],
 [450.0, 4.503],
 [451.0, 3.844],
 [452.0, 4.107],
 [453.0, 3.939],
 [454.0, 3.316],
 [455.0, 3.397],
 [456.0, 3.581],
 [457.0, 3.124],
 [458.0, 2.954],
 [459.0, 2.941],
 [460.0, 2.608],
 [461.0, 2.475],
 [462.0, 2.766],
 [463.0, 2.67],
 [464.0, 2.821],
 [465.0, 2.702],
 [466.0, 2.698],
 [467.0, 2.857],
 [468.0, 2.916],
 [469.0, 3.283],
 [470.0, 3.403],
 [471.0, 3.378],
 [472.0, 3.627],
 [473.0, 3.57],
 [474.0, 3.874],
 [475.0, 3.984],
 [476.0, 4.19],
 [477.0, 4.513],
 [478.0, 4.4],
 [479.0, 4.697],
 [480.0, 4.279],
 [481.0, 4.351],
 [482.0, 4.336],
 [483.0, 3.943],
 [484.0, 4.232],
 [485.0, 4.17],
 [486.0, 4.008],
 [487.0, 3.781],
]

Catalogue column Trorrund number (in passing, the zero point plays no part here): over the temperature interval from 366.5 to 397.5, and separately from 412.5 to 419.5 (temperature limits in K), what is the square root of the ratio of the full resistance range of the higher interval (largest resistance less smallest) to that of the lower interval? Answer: 0.82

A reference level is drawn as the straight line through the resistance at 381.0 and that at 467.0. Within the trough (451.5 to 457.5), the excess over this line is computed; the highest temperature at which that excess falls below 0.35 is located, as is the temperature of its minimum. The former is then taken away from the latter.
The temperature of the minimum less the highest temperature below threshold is 0 K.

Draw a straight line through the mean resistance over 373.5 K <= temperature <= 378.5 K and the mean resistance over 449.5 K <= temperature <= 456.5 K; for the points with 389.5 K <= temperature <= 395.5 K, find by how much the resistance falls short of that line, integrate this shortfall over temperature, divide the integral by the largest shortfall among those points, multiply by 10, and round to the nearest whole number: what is -10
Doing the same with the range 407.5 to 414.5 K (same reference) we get 441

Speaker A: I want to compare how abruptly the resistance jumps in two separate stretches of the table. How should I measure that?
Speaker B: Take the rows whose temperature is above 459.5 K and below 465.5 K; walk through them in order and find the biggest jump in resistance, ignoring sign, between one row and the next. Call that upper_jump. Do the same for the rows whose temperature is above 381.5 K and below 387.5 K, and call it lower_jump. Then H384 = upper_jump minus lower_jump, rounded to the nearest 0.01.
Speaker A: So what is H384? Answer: -0.48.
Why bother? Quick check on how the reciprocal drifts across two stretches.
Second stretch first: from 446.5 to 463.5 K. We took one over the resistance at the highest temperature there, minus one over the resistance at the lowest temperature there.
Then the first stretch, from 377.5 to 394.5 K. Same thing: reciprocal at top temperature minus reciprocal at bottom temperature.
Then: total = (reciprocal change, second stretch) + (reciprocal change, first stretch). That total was 0.15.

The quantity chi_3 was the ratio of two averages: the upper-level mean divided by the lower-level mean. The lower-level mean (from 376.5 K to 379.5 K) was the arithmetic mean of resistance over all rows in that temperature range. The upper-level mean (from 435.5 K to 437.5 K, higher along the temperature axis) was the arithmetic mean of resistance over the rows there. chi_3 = 0.54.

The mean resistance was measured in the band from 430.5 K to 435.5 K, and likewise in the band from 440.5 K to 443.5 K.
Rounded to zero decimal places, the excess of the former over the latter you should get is -2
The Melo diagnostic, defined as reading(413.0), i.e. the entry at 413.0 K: 5.026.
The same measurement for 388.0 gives 5.895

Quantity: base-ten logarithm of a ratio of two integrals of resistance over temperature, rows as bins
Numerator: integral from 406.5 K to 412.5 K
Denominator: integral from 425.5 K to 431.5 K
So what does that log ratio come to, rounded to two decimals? 0.22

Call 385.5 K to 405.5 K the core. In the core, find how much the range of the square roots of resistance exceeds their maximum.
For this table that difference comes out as -2.2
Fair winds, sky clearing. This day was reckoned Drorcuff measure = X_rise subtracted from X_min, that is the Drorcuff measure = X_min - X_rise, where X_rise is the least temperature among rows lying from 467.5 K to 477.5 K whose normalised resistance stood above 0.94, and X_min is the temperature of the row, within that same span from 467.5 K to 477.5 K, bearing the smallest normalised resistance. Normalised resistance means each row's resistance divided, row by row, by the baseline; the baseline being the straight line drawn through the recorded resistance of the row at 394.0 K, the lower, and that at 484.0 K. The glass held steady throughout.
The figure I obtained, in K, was -8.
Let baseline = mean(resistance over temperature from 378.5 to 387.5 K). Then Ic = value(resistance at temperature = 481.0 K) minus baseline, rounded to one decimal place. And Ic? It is -1.6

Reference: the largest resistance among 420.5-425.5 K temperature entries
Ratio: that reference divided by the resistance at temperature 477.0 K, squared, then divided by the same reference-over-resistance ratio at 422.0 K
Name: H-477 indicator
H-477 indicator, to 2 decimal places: 1.01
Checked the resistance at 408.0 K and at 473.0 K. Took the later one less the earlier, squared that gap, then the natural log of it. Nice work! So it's 1.0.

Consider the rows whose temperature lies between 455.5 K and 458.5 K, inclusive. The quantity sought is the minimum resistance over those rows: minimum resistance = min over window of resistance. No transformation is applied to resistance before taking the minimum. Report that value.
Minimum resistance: 2.954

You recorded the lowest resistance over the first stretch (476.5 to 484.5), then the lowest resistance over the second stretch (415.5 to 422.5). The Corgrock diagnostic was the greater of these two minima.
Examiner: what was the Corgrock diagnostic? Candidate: 4.48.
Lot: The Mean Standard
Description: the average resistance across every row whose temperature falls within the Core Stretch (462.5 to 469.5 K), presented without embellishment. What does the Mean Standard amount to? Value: 2.8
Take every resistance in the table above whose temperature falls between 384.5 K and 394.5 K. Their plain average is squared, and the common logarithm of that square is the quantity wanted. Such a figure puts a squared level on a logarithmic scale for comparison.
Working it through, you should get 1.50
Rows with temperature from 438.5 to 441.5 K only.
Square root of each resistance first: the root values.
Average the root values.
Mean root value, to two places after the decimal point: 1.96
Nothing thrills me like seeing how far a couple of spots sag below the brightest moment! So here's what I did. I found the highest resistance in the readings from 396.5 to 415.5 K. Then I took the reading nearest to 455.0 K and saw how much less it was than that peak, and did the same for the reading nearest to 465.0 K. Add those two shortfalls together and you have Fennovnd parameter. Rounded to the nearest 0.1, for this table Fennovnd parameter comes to 5.9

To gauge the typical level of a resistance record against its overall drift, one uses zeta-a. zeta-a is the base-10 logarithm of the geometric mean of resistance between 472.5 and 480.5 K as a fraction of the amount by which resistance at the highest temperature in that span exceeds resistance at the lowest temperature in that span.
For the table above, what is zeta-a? 0.77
